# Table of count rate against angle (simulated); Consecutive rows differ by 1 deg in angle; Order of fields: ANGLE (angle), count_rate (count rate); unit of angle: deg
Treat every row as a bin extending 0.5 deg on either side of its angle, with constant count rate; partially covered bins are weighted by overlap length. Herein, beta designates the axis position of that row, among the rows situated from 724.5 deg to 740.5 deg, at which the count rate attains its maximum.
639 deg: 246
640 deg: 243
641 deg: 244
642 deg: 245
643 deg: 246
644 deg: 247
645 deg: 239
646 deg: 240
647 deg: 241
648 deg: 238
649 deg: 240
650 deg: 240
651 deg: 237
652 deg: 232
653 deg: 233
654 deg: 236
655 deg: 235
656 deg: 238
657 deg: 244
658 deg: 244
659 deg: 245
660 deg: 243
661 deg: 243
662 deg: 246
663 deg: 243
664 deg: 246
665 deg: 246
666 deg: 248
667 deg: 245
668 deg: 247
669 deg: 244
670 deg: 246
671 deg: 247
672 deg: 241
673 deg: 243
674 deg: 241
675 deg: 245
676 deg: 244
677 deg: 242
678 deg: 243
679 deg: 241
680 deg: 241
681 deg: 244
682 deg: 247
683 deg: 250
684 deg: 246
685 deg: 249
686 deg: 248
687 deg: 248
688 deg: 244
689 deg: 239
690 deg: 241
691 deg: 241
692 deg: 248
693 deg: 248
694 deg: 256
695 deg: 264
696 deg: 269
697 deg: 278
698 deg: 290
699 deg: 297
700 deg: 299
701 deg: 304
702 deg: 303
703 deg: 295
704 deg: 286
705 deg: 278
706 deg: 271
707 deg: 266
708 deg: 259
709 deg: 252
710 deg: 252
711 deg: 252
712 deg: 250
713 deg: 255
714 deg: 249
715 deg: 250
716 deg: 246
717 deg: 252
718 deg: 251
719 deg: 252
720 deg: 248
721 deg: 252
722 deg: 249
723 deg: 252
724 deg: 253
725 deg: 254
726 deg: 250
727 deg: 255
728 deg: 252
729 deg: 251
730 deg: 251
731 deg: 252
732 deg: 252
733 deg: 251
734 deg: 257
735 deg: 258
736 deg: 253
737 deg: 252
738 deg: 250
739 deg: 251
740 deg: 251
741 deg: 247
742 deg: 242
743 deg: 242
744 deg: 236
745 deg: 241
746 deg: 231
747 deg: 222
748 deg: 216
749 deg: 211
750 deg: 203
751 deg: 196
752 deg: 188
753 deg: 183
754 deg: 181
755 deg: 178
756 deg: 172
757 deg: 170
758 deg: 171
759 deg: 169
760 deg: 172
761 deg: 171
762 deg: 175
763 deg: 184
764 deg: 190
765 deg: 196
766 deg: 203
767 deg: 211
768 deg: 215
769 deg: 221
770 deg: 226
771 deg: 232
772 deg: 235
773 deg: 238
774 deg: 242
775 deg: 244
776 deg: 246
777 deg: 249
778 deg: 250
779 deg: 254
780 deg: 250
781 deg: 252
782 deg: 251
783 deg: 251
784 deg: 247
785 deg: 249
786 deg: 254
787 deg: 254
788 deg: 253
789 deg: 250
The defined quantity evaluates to 735 deg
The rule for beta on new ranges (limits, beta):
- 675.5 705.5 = 701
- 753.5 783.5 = 779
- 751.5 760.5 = 752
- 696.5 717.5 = 701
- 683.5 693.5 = 685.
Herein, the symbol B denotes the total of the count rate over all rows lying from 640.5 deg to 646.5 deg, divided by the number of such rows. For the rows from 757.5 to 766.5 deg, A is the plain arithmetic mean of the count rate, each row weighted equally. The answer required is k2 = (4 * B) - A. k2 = 793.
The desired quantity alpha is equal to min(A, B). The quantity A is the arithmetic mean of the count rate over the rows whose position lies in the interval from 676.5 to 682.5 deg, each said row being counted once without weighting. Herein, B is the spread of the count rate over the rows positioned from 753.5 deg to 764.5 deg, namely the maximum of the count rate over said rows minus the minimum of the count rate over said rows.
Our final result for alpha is 21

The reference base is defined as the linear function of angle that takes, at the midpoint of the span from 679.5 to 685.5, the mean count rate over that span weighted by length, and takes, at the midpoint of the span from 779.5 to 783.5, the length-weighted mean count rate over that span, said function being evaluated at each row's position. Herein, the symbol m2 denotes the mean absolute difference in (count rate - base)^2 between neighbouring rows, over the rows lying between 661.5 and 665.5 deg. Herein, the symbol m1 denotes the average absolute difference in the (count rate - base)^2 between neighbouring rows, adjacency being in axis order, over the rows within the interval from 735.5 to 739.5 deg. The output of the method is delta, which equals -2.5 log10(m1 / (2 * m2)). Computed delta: 0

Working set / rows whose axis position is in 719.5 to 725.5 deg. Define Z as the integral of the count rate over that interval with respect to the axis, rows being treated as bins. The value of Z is 1508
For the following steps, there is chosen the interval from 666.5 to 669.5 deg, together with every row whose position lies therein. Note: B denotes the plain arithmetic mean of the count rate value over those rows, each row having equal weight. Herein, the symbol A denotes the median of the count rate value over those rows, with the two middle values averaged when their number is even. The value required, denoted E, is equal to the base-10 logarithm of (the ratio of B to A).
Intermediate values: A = 245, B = 245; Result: 0.0006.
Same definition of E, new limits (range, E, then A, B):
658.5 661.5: 0.0012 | 243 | 244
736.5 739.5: 0.0000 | 251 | 251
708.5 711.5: 0.0000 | 252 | 252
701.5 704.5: -0.0005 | 295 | 295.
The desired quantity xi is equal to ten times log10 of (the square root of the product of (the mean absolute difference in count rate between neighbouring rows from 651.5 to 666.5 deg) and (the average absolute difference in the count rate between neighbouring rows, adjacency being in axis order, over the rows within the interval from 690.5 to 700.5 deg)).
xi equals 5.6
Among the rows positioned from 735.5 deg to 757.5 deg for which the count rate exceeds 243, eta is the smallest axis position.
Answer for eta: 736 deg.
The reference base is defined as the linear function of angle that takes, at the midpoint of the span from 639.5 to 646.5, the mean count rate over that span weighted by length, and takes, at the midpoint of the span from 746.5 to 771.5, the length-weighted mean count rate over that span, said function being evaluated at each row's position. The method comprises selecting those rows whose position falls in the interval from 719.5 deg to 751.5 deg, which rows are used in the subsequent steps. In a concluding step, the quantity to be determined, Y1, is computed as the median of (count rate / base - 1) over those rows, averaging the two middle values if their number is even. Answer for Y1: 0.21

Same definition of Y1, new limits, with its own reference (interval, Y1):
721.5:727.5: 0.21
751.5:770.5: -0.07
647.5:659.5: -0.01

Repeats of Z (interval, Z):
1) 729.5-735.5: 1521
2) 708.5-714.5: 1510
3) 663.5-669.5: 1476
